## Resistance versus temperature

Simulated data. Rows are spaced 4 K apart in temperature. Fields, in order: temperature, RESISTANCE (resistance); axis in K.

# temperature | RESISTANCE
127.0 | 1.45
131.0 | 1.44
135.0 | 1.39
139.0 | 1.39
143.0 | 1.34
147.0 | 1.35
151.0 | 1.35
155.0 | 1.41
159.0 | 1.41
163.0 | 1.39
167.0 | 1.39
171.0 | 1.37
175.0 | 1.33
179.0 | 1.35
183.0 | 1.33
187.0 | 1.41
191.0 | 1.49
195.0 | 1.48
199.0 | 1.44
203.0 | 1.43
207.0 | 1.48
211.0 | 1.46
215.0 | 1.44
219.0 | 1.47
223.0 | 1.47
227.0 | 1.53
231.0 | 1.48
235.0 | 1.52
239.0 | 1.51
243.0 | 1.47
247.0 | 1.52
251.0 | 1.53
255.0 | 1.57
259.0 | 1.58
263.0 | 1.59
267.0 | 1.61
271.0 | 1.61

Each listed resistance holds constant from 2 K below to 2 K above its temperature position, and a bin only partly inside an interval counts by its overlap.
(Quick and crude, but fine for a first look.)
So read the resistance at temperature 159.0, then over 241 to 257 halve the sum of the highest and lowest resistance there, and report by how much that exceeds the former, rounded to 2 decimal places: 0.11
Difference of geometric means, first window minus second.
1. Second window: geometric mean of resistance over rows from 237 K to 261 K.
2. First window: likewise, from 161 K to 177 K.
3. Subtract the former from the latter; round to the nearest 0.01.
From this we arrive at -0.16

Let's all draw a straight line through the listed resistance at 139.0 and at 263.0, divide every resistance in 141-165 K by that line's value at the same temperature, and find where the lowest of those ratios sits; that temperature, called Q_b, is 151.0 K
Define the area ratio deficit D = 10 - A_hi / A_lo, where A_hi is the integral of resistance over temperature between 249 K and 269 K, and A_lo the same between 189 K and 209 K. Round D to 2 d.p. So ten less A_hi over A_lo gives 8.92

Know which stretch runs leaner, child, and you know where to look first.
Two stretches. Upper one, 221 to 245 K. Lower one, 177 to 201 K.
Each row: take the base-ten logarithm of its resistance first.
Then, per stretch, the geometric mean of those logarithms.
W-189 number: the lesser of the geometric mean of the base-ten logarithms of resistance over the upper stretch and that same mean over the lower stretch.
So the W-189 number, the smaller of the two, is 0.150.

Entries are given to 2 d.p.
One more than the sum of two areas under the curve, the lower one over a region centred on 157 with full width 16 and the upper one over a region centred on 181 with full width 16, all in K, 44.92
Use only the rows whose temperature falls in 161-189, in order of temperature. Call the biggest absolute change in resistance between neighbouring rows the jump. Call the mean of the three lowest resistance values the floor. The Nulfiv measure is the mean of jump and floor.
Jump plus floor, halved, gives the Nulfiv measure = 0.708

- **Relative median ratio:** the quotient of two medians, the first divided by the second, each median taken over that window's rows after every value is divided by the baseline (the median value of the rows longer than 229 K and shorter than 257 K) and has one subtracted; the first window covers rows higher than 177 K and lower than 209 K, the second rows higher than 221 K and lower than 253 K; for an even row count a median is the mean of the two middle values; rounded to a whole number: 17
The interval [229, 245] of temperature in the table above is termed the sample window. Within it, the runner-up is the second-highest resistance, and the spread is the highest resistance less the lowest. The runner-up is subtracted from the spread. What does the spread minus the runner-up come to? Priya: -1.46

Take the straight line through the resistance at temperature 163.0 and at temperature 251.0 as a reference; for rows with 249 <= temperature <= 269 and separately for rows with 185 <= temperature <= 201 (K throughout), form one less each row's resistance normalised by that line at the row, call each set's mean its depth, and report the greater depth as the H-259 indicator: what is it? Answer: -0.0120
